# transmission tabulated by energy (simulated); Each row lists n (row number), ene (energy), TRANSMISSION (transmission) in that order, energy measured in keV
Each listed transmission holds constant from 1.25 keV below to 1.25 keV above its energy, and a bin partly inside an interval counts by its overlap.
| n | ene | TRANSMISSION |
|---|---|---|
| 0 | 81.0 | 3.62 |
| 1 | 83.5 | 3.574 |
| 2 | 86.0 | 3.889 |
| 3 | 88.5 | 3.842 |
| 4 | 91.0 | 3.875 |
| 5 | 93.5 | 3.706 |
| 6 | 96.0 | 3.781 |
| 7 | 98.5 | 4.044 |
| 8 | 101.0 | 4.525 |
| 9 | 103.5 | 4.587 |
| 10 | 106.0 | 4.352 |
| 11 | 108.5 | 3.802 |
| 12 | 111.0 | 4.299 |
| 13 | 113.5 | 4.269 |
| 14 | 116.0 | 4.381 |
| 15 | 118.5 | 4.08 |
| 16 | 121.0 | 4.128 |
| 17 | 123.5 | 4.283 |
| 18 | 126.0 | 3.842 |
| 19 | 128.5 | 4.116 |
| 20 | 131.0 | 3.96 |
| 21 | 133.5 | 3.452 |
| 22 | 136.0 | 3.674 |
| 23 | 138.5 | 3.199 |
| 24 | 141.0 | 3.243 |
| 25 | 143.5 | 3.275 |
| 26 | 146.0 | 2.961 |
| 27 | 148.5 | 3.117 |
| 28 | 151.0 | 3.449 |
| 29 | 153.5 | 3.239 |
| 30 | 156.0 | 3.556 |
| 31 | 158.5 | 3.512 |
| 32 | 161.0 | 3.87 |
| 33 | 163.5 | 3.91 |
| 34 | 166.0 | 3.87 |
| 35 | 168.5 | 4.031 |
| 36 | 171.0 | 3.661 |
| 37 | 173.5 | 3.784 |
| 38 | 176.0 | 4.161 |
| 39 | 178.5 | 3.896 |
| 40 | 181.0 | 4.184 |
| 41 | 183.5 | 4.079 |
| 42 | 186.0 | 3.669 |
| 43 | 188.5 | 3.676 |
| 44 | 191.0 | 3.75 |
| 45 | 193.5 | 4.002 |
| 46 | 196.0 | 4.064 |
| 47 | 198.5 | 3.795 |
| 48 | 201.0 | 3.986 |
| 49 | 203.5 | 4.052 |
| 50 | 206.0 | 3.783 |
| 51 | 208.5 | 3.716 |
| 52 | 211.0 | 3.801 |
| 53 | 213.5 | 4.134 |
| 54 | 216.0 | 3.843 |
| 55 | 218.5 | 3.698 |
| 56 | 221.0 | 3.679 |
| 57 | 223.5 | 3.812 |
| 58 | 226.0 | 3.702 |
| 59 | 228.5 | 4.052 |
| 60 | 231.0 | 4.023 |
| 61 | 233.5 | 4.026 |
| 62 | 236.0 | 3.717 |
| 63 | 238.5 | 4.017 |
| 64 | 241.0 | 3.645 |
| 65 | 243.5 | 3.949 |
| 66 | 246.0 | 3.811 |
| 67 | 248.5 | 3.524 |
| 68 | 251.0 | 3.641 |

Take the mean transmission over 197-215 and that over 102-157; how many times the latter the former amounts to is 1.03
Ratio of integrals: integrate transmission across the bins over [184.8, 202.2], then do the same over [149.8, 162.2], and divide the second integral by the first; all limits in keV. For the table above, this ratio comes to 0.7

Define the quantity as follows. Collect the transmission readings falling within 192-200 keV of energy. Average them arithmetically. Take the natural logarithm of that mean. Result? 1.37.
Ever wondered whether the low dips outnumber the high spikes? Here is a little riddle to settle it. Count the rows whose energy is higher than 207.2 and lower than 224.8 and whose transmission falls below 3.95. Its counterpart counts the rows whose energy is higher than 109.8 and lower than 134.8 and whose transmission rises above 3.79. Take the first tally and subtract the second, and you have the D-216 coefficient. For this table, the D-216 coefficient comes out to -3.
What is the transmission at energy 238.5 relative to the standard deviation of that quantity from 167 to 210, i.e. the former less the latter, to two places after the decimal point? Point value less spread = 3.84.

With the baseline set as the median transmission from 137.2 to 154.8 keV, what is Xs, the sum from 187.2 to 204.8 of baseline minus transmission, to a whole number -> -5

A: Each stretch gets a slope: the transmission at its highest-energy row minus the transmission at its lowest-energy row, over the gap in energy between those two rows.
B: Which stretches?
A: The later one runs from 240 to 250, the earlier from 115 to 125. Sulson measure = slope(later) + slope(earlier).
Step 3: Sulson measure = -0.03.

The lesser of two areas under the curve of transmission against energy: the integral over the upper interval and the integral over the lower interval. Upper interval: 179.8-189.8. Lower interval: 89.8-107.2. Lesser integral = 39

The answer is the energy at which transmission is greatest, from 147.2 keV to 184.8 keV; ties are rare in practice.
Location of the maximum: 181.0 keV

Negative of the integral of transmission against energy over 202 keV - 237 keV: -135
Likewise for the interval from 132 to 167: -121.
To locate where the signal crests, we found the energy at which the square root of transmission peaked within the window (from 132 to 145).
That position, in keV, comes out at 136.0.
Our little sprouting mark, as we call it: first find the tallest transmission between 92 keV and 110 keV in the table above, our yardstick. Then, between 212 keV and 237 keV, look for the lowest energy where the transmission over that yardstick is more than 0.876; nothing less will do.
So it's 213.5 keV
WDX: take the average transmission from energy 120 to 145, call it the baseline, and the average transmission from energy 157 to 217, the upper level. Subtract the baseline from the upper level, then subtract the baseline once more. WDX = -3.5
